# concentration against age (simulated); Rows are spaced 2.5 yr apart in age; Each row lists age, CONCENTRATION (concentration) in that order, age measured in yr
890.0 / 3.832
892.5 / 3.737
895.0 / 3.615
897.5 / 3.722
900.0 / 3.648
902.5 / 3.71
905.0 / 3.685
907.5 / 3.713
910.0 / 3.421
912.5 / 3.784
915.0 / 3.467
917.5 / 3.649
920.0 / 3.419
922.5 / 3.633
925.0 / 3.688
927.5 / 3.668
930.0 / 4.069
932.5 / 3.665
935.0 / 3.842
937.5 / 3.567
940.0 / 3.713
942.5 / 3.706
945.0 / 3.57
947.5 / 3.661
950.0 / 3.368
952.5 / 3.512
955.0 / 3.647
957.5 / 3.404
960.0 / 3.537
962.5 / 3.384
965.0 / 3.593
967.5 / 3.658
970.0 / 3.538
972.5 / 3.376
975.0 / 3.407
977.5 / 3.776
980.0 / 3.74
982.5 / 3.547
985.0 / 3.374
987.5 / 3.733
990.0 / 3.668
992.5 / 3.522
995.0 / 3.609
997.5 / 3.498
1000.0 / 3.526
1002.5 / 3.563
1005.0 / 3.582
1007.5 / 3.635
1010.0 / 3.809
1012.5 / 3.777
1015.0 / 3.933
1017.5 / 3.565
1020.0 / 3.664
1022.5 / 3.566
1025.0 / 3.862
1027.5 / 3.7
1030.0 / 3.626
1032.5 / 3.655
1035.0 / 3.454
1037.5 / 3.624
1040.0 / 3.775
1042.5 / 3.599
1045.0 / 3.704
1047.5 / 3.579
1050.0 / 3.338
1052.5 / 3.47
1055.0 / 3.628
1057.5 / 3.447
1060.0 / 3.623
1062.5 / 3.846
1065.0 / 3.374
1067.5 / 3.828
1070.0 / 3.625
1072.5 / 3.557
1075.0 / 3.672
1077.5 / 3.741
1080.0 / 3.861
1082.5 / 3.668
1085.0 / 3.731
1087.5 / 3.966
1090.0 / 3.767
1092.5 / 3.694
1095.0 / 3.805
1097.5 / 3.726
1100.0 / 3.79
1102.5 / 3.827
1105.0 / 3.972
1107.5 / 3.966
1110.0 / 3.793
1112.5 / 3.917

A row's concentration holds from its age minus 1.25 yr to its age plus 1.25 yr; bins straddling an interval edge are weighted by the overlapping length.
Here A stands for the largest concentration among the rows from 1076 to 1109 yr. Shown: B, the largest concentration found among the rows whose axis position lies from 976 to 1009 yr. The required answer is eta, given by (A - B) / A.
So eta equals 0.049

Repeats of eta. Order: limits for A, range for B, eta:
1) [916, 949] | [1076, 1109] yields 0.024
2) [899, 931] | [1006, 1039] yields 0.033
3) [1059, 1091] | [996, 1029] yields 0.008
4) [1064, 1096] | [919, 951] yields -0.026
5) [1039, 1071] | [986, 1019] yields -0.023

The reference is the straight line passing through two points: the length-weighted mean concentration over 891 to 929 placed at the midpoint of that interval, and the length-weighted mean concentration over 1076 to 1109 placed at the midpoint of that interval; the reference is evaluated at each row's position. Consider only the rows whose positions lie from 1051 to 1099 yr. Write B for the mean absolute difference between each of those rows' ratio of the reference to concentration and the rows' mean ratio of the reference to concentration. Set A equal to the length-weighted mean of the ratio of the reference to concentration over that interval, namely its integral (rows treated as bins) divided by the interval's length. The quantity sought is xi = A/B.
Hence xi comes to 33.6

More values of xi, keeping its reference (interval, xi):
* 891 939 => 36.5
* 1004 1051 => 34.6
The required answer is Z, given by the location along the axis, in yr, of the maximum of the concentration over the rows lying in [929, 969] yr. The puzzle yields 930.0 yr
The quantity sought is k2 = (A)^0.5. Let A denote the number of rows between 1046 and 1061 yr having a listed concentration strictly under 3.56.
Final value 1.73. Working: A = 3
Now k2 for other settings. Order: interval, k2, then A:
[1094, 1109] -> 0.00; 0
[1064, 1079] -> 1.41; 2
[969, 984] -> 2.00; 4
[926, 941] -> 0.00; 0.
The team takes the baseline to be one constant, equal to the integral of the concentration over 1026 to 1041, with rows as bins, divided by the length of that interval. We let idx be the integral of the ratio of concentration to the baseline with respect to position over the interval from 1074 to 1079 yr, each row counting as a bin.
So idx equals 5.10 yr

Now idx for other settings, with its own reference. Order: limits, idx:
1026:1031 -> 5.05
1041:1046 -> 5.02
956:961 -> 4.77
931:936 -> 5.17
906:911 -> 4.92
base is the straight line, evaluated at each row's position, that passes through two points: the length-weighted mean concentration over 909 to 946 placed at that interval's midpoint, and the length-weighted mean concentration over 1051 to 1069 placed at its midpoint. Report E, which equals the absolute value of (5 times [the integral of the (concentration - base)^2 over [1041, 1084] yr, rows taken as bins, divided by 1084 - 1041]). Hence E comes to 0.118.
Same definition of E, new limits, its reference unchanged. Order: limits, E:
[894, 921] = 0.082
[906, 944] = 0.130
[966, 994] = 0.117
